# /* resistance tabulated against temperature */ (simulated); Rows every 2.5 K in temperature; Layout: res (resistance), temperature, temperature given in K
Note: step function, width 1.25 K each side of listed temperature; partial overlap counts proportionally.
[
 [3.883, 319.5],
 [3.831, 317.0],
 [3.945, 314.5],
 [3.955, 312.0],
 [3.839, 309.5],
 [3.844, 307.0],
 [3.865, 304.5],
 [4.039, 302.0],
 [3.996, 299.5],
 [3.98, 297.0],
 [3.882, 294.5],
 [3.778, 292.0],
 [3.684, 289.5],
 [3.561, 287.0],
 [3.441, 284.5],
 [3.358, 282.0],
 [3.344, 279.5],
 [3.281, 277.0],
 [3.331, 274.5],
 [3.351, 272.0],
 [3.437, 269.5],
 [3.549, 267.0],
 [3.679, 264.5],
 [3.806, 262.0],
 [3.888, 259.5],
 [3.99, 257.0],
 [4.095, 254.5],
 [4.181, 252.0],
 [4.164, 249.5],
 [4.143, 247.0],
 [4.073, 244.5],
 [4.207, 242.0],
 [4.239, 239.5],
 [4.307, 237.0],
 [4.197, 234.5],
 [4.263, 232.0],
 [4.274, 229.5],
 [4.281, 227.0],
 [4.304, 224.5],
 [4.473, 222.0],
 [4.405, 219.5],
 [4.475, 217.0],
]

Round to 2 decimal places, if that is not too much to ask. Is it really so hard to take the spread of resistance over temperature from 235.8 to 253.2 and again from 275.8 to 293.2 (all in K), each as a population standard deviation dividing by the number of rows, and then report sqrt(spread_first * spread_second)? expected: 0.11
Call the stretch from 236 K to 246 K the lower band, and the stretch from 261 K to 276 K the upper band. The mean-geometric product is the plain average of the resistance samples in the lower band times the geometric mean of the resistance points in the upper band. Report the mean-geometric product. 14.8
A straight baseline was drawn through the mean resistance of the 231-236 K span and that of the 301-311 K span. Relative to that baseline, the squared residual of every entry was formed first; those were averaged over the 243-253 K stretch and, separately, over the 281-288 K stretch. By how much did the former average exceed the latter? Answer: -0.30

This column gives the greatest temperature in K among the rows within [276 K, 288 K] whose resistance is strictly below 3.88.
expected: 287.0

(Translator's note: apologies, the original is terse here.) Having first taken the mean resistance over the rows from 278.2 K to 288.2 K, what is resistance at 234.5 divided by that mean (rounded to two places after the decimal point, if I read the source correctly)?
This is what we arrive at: 1.23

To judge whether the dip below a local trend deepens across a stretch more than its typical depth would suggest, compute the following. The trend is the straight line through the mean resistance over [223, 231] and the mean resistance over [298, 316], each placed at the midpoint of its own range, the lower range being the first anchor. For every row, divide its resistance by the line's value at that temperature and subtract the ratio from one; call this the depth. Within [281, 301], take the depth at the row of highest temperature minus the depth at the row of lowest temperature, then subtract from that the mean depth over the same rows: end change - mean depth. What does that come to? -0.25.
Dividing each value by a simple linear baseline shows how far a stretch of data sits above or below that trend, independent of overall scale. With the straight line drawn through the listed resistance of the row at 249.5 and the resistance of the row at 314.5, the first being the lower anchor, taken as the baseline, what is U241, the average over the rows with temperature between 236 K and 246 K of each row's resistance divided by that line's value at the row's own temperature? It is 1.00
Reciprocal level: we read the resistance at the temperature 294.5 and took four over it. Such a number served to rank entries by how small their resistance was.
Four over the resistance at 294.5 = 1.03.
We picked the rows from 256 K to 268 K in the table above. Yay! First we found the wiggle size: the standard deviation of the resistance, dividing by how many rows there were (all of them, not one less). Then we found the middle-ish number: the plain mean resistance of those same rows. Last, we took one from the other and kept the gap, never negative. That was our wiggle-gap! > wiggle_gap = 3.6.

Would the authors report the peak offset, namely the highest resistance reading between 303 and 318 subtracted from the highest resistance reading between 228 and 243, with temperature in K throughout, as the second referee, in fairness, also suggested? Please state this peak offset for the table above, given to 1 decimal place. 0.4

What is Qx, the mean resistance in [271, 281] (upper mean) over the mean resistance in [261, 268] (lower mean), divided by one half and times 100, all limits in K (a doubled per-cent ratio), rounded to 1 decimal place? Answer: 180.9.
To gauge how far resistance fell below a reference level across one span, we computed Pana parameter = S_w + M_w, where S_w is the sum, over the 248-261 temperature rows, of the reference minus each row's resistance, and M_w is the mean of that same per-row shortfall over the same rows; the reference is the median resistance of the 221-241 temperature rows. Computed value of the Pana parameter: 1.3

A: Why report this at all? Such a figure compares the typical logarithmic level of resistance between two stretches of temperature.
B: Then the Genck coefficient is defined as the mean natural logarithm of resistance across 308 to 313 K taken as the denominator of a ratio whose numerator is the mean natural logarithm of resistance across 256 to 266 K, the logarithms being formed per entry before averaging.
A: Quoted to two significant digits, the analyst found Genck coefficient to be 0.99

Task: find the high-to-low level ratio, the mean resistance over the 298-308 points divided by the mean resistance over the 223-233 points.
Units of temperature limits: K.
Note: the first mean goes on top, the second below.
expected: 0.92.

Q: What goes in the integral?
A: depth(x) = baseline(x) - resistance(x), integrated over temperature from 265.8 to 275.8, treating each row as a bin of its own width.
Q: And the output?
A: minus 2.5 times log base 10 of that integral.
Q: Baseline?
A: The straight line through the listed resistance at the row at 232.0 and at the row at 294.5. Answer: -2.0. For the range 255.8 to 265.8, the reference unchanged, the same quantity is -1.0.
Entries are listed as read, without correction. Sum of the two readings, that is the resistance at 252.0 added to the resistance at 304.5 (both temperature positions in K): 8.0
